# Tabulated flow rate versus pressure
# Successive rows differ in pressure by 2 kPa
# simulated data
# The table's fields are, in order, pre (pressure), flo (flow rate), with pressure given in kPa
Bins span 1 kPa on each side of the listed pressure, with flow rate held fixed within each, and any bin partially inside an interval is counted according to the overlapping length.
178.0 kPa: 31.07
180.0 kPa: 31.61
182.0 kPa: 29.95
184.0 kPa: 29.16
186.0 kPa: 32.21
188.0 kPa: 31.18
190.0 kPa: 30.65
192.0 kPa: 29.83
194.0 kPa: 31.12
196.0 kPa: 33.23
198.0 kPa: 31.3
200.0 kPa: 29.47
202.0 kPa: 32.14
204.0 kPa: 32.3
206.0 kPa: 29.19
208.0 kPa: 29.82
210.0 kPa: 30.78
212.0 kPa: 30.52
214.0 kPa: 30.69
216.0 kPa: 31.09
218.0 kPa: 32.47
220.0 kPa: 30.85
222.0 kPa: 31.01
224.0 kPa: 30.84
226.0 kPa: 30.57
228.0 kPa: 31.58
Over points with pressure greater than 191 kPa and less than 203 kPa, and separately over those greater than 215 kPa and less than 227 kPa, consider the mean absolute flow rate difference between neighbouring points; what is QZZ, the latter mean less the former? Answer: -1.2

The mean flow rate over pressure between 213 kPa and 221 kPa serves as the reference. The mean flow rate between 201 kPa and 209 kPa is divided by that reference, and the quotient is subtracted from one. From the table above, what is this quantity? 0.013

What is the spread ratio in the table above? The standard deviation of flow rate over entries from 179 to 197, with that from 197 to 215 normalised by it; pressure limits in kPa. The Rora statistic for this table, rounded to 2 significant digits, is 0.86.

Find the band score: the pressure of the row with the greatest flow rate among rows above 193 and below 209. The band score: 196.0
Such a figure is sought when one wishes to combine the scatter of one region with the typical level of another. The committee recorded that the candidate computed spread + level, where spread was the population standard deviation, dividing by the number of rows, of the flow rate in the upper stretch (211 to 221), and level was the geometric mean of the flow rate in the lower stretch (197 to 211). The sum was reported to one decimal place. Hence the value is 31.4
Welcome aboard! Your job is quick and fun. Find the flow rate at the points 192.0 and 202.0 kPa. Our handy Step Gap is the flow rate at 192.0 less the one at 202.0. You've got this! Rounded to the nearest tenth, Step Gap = -2.3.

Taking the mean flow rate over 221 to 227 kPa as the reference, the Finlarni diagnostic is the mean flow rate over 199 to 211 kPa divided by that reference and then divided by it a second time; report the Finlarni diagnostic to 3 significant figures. 0.0323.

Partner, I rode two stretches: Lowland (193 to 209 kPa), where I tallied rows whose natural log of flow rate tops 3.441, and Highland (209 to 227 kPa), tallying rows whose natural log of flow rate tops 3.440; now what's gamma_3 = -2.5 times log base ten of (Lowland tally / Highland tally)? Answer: -1.5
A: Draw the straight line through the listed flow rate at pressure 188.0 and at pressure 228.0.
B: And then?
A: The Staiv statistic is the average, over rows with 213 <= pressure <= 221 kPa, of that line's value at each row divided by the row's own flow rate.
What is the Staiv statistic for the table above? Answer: 1.01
